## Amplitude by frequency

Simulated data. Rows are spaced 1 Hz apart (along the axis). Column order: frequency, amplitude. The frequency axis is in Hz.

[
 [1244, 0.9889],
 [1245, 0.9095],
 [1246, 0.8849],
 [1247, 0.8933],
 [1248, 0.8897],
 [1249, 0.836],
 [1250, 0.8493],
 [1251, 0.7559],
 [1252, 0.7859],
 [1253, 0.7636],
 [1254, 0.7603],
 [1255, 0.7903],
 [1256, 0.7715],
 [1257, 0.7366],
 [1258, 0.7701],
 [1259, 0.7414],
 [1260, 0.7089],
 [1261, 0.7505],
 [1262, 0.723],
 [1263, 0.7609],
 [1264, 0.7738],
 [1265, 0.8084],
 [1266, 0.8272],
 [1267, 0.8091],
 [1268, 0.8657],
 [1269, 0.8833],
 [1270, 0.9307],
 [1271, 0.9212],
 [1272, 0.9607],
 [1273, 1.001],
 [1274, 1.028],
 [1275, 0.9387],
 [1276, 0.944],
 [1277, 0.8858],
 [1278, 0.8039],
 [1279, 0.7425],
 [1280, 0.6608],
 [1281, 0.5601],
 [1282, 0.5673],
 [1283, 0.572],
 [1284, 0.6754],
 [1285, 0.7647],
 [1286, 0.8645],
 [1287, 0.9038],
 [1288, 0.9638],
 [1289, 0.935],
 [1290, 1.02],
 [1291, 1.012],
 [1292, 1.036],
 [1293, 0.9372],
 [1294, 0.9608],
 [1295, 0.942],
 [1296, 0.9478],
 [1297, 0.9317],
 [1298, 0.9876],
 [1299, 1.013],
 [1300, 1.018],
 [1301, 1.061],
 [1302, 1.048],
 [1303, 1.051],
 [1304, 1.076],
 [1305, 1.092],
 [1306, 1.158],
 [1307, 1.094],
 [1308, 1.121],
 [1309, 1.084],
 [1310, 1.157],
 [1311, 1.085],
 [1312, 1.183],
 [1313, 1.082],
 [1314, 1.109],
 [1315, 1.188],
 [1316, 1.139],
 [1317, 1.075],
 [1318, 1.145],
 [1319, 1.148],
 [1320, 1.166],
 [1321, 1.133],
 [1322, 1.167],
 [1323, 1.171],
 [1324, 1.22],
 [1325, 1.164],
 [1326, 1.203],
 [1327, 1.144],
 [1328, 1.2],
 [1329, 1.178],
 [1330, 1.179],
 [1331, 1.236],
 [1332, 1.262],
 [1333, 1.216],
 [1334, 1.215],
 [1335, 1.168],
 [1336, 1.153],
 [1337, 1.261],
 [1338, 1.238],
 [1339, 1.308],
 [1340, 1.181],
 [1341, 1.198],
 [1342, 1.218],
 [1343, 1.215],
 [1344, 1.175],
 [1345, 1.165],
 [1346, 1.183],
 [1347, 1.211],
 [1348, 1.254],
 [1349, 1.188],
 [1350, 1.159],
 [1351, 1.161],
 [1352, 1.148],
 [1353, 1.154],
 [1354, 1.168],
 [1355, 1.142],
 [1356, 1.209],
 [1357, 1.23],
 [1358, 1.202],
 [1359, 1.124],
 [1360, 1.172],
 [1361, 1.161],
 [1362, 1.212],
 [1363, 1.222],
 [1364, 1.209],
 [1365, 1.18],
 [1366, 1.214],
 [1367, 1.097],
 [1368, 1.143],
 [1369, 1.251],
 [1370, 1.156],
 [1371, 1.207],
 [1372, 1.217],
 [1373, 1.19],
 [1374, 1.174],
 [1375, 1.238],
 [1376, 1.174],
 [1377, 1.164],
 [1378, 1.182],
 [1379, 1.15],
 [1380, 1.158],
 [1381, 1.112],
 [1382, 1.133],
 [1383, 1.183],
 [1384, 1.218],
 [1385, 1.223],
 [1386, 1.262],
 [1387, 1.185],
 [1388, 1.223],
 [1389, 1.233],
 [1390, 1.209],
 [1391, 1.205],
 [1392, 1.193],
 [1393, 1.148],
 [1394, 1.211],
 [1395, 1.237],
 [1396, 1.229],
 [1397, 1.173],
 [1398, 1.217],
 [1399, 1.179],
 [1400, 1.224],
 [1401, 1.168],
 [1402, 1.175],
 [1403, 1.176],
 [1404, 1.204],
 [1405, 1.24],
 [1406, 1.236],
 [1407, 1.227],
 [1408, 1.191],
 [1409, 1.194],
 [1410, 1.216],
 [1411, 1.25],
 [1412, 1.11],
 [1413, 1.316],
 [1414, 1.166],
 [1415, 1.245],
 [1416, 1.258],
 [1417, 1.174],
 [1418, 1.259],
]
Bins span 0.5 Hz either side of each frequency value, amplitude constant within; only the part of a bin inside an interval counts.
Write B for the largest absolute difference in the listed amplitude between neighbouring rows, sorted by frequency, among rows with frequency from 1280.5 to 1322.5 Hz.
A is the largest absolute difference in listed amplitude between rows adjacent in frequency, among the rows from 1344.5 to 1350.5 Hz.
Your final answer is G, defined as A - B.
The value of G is -0.037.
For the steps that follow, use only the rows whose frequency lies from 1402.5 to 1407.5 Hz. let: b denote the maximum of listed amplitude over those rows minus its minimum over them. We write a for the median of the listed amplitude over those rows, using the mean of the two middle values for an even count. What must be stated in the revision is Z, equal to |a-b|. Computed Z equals 1.16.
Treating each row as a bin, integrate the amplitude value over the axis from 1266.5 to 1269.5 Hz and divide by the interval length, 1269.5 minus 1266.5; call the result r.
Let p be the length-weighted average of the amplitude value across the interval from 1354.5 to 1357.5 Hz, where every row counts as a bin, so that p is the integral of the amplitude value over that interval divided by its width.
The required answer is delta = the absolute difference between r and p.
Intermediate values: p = 1.19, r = 0.85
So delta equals 0.34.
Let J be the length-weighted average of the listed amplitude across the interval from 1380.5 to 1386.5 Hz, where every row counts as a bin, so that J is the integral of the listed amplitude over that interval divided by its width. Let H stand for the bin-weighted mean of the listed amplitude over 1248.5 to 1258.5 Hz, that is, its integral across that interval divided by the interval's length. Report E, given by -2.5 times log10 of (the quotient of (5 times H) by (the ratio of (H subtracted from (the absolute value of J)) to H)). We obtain -2.2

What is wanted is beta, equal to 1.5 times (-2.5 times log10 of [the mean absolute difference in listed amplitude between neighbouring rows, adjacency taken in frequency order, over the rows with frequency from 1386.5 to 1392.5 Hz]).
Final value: 6.58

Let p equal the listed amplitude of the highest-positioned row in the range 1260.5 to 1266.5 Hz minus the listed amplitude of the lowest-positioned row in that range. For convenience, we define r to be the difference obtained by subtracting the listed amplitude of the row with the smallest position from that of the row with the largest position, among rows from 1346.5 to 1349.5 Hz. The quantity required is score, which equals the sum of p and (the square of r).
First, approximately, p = 0.077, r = -0.02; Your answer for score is 0.077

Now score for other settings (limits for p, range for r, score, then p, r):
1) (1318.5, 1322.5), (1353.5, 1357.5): 0.023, 0.019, 0.06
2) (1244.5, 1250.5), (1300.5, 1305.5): -0.059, -0.060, 0.03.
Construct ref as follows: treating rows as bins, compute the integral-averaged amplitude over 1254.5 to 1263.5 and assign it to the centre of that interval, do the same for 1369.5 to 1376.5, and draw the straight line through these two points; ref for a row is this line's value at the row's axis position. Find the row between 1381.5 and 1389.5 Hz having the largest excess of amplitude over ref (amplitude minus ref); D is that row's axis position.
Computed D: 1386 Hz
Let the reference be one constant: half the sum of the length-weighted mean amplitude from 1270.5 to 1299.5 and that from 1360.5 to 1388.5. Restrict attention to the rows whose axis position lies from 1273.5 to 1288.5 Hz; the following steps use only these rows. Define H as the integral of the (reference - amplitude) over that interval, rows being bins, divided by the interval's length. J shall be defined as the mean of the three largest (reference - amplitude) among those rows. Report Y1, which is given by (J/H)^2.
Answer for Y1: 3.74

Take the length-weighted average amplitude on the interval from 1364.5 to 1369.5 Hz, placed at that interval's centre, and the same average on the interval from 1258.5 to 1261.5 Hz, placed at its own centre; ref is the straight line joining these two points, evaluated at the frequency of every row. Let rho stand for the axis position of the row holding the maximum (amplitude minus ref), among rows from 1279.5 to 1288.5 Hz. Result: 1288 Hz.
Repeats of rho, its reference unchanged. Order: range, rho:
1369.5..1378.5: 1375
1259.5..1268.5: 1268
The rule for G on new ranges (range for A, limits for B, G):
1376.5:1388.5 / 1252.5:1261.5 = 0.035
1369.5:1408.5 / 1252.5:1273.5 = 0.020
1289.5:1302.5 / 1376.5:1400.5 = 0.022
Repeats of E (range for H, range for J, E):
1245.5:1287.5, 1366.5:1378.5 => -2.3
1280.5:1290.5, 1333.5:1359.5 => -2.2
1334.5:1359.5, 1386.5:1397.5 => -7.0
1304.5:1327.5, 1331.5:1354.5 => -5.1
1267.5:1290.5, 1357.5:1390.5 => -2.5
